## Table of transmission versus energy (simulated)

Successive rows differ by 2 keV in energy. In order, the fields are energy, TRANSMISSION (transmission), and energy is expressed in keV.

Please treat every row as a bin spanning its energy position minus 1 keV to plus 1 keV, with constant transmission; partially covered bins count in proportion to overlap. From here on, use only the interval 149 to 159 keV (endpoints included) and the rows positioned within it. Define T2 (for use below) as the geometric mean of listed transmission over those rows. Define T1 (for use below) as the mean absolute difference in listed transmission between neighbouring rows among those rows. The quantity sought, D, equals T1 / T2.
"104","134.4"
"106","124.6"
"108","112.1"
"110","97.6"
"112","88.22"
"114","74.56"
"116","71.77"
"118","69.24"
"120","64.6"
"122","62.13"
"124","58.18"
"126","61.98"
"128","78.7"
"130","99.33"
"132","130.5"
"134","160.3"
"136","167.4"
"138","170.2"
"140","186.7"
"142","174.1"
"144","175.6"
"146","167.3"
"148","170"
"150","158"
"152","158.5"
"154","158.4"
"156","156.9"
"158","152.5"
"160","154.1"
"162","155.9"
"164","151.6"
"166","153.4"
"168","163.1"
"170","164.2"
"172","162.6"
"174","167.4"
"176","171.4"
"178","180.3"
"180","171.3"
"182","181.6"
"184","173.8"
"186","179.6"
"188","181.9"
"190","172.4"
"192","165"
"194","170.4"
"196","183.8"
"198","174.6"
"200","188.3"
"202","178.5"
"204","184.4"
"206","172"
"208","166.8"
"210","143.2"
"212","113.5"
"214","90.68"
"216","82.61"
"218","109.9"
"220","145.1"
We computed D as 0.010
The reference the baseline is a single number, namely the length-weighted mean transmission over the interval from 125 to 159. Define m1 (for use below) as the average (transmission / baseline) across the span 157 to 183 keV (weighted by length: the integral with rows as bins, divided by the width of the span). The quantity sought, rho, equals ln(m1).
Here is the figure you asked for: 0.10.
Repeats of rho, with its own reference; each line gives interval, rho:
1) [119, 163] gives -0.08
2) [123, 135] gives -0.41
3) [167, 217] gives 0.09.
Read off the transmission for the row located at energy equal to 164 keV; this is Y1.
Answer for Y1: 151.6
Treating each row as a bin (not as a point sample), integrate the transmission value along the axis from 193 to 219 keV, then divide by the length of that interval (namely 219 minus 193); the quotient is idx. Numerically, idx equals 151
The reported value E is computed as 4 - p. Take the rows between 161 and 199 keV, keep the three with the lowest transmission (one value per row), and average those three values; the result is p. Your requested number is -150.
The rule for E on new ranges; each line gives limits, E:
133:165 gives -149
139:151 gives -161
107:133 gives -57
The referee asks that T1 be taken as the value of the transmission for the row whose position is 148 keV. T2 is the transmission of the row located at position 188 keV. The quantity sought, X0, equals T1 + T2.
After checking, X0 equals 352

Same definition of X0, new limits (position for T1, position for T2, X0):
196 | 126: 246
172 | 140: 349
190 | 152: 331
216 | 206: 255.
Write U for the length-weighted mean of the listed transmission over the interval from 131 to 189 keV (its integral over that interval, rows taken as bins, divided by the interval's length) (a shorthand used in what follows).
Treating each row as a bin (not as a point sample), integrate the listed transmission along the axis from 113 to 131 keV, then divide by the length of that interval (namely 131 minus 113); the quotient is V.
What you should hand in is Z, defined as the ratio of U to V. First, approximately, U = 165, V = 71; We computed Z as 2.3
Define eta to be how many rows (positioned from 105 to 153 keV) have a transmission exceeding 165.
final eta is 7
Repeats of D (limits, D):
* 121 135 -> 0.204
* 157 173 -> 0.020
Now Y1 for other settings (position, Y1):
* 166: 153.4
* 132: 130.5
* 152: 158.5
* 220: 145.1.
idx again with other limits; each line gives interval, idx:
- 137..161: 165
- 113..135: 85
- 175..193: 175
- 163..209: 172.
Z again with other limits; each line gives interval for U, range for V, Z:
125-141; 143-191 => 0.8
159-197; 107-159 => 1.4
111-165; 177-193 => 0.7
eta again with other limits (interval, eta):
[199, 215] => 5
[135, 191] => 16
